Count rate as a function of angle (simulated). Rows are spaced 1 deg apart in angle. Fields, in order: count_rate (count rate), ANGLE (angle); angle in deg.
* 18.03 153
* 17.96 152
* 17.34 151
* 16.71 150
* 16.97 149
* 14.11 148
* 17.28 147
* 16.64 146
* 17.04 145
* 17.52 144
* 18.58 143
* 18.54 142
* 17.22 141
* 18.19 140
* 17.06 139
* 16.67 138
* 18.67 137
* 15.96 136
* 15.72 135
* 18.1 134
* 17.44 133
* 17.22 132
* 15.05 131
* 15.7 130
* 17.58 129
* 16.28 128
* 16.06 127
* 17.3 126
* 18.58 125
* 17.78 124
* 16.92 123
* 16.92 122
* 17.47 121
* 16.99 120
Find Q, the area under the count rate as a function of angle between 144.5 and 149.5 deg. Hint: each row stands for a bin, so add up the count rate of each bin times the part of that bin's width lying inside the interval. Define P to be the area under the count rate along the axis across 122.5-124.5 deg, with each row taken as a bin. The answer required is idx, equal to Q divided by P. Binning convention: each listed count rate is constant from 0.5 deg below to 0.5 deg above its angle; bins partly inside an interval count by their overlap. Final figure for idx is 2.4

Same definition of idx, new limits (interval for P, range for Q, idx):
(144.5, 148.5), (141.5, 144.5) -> 0.8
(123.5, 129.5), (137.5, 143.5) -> 1.0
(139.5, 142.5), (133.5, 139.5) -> 1.9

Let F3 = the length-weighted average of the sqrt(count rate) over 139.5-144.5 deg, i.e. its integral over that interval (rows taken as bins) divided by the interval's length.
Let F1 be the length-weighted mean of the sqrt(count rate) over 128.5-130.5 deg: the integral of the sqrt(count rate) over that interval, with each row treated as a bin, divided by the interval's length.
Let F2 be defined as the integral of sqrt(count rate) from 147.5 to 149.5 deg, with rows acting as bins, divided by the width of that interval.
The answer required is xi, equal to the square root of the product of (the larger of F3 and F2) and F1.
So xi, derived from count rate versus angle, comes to 4.16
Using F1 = 4.08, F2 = 3.94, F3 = 4.24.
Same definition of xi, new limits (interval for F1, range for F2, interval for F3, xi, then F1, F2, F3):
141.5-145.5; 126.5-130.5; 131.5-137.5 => 4.19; 4.23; 4.05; 4.14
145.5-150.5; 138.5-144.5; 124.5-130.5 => 4.13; 4.04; 4.22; 4.11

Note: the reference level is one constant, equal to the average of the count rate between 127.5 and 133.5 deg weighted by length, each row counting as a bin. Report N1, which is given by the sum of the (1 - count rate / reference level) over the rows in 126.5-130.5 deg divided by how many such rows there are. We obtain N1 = 0.01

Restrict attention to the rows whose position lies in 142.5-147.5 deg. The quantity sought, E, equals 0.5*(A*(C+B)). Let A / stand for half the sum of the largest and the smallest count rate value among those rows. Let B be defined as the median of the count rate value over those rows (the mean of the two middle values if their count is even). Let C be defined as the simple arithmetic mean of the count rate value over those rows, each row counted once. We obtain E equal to 305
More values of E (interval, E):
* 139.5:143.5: 327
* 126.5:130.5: 271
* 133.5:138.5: 290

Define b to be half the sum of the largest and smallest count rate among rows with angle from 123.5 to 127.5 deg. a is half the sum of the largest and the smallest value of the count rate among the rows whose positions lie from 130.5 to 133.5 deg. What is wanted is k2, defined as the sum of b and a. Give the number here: 33.6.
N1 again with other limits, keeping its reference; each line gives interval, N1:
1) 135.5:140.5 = -0.05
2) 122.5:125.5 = -0.07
